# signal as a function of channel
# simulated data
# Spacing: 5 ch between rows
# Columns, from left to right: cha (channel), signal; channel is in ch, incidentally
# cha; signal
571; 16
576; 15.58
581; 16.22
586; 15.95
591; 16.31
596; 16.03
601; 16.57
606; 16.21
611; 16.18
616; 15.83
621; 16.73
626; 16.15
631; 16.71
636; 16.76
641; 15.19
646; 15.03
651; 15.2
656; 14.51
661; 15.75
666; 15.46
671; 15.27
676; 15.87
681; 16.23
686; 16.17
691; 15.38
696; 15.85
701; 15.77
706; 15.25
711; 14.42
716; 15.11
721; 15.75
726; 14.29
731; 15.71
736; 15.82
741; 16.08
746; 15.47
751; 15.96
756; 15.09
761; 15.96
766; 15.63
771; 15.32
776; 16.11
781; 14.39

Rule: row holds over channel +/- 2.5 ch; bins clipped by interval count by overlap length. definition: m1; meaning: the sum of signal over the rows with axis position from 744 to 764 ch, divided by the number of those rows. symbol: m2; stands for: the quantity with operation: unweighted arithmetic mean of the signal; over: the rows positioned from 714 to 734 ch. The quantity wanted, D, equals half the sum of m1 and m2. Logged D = 15.4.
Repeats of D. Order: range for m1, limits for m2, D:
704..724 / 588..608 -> 15.7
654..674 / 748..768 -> 15.5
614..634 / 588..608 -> 16.3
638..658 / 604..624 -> 15.6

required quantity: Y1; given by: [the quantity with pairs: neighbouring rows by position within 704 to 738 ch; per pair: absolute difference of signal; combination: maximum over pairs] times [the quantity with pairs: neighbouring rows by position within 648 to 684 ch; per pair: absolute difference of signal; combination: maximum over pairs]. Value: 1.8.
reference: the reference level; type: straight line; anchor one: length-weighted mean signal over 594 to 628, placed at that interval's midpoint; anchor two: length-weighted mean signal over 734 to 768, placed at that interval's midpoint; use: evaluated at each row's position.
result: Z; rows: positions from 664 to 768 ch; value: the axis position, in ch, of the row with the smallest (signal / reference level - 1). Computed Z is 726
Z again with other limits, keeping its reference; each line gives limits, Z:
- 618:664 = 656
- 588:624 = 616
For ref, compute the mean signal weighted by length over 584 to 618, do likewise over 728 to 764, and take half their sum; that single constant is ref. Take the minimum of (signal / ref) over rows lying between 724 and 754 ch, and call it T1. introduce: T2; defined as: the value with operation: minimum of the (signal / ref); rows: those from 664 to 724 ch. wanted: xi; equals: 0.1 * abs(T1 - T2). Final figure 0.0008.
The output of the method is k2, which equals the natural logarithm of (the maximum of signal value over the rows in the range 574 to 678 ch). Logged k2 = 2.819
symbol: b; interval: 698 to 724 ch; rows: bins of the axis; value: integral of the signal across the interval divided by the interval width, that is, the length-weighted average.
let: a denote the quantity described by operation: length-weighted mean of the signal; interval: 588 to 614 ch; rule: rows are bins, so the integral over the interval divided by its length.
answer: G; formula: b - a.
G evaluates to -1.0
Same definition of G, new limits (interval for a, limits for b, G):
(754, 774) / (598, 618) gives 0.7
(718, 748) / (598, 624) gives 0.8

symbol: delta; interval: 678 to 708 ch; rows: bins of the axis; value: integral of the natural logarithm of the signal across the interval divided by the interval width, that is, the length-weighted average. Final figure 2.76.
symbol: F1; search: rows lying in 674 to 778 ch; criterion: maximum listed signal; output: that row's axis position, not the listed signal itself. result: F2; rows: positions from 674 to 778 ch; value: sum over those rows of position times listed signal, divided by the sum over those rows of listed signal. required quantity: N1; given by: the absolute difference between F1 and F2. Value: 45.0 ch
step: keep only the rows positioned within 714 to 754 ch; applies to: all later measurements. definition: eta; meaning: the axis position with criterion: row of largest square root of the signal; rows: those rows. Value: 741 ch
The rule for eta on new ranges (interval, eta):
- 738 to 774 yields 741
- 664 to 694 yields 681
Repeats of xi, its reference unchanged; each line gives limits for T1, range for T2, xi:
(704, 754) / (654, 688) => 0.0014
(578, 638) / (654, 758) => 0.0097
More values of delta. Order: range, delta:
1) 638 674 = 2.72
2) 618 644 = 2.79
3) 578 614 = 2.78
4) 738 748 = 2.76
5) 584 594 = 2.78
